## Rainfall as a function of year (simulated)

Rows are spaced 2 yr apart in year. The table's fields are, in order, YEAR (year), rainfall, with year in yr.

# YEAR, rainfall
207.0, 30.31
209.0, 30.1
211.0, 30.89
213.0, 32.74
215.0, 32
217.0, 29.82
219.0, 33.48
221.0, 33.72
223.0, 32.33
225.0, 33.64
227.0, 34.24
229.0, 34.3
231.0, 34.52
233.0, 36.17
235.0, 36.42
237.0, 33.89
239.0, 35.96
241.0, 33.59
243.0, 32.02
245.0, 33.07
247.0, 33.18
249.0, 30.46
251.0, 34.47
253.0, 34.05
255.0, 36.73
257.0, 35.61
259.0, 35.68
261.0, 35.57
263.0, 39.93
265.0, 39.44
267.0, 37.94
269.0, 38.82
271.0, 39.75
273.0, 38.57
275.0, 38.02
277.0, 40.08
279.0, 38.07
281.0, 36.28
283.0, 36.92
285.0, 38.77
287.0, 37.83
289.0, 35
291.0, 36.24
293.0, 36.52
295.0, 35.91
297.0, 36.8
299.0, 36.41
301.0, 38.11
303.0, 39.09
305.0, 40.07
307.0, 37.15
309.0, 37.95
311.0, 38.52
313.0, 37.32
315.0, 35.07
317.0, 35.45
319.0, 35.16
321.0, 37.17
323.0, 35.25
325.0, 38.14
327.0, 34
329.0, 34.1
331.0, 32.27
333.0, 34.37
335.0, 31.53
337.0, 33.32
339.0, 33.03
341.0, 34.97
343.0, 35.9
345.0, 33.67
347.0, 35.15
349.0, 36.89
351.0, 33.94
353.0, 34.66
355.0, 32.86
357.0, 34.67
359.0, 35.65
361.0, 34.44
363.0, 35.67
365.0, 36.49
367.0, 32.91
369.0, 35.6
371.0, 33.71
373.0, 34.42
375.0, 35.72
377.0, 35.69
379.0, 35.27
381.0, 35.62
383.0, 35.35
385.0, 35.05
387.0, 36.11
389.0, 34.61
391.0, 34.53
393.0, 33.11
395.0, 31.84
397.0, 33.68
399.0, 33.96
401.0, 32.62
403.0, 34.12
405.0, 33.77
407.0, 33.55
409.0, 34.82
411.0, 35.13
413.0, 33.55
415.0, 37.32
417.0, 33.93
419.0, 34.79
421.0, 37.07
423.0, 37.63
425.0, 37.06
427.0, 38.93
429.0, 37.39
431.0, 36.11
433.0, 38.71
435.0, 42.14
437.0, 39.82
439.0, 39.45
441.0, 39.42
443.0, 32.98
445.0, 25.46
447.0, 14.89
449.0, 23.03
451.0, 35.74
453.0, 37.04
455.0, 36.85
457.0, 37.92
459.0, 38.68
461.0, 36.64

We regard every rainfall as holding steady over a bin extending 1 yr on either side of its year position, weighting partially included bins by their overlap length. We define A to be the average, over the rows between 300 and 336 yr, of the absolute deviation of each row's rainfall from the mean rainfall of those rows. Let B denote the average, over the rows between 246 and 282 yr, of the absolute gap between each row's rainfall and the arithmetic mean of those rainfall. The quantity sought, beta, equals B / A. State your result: 1.1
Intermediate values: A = 2.02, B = 2.14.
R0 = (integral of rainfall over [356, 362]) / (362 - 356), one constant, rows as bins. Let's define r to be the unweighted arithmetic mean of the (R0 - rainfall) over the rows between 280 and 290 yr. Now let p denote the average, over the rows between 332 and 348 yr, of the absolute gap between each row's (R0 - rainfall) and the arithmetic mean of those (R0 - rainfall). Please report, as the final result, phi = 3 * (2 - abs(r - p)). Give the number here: -3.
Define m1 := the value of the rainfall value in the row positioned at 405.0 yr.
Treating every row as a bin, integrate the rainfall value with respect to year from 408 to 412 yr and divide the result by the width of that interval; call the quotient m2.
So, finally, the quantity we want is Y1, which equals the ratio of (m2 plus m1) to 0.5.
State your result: 137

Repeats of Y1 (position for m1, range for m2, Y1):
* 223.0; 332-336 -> 131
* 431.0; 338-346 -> 141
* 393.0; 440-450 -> 121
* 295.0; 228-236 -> 143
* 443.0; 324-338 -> 134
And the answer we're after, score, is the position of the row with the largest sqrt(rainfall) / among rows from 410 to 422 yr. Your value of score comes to 415.0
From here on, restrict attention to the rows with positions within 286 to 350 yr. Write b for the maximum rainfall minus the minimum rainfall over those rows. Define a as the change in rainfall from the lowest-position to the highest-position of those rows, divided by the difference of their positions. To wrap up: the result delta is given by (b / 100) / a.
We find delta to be -5.6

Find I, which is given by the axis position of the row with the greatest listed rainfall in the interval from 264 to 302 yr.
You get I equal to 277.0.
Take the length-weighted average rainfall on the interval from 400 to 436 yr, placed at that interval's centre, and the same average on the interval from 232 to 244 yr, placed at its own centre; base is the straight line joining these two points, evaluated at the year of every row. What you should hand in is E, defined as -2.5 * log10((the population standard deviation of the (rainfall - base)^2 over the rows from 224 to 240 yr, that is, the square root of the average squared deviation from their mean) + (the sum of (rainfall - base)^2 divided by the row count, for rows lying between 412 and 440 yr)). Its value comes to -2.2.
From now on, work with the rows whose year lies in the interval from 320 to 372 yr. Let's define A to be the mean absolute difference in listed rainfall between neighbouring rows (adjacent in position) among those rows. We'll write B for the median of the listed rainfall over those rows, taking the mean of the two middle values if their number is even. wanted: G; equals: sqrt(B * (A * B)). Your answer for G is 46.8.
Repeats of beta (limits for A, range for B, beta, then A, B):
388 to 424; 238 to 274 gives 2.0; 1.15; 2.28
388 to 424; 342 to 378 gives 0.8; 1.15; 0.97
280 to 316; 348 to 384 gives 0.8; 1.10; 0.91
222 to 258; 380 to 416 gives 0.8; 1.23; 1.02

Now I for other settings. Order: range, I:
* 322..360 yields 325.0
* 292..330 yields 305.0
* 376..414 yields 387.0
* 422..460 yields 435.0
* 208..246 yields 235.0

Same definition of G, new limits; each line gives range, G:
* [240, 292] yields 44.5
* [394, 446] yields 48.2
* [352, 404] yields 37.7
